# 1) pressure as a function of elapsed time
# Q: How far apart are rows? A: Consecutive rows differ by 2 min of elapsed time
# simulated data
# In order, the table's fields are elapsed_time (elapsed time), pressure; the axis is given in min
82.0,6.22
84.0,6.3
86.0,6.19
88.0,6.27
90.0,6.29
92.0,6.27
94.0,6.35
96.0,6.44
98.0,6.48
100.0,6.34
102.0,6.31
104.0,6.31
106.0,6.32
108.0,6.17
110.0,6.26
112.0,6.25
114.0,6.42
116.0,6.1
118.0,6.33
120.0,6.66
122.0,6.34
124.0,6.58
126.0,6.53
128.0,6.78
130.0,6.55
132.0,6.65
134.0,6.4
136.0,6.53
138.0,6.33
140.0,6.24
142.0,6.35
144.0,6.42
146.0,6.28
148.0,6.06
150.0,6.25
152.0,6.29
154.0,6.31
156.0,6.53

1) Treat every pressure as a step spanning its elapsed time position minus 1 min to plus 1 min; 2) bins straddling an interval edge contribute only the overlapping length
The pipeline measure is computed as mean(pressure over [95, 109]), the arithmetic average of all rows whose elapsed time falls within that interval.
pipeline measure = 6.34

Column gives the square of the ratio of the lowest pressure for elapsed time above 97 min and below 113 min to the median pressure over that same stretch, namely 0.956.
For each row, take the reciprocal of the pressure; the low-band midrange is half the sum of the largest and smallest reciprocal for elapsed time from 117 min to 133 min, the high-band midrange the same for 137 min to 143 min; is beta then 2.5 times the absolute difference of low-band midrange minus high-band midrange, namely 0.015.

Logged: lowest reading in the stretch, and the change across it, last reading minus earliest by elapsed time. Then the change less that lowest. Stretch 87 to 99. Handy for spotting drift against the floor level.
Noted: -6.06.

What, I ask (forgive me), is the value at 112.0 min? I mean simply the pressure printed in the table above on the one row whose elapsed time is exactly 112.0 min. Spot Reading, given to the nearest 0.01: 6.25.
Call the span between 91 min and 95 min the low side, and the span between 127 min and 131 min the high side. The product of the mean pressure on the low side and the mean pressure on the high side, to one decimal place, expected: 42.1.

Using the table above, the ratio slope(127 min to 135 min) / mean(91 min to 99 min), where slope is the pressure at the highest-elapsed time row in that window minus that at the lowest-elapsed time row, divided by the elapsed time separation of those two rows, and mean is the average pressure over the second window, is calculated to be -0.010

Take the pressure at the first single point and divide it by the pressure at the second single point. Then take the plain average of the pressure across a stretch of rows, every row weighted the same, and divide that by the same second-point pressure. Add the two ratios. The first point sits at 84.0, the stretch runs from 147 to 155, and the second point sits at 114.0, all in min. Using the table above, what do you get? 1.95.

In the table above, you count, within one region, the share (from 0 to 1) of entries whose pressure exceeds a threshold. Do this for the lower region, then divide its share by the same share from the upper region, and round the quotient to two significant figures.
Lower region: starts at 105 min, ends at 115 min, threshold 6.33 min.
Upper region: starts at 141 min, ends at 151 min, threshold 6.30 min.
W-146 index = 0.50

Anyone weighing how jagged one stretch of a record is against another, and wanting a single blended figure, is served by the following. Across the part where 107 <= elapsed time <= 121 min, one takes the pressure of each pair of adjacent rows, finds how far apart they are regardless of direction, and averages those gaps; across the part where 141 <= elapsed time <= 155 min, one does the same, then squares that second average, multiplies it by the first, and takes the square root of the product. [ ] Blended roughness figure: 0.050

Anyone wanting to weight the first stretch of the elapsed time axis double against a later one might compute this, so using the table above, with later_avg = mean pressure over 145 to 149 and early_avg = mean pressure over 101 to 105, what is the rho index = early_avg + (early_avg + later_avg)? 18.8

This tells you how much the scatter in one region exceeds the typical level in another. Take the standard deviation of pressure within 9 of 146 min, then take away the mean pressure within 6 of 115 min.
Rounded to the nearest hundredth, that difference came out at -6.24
